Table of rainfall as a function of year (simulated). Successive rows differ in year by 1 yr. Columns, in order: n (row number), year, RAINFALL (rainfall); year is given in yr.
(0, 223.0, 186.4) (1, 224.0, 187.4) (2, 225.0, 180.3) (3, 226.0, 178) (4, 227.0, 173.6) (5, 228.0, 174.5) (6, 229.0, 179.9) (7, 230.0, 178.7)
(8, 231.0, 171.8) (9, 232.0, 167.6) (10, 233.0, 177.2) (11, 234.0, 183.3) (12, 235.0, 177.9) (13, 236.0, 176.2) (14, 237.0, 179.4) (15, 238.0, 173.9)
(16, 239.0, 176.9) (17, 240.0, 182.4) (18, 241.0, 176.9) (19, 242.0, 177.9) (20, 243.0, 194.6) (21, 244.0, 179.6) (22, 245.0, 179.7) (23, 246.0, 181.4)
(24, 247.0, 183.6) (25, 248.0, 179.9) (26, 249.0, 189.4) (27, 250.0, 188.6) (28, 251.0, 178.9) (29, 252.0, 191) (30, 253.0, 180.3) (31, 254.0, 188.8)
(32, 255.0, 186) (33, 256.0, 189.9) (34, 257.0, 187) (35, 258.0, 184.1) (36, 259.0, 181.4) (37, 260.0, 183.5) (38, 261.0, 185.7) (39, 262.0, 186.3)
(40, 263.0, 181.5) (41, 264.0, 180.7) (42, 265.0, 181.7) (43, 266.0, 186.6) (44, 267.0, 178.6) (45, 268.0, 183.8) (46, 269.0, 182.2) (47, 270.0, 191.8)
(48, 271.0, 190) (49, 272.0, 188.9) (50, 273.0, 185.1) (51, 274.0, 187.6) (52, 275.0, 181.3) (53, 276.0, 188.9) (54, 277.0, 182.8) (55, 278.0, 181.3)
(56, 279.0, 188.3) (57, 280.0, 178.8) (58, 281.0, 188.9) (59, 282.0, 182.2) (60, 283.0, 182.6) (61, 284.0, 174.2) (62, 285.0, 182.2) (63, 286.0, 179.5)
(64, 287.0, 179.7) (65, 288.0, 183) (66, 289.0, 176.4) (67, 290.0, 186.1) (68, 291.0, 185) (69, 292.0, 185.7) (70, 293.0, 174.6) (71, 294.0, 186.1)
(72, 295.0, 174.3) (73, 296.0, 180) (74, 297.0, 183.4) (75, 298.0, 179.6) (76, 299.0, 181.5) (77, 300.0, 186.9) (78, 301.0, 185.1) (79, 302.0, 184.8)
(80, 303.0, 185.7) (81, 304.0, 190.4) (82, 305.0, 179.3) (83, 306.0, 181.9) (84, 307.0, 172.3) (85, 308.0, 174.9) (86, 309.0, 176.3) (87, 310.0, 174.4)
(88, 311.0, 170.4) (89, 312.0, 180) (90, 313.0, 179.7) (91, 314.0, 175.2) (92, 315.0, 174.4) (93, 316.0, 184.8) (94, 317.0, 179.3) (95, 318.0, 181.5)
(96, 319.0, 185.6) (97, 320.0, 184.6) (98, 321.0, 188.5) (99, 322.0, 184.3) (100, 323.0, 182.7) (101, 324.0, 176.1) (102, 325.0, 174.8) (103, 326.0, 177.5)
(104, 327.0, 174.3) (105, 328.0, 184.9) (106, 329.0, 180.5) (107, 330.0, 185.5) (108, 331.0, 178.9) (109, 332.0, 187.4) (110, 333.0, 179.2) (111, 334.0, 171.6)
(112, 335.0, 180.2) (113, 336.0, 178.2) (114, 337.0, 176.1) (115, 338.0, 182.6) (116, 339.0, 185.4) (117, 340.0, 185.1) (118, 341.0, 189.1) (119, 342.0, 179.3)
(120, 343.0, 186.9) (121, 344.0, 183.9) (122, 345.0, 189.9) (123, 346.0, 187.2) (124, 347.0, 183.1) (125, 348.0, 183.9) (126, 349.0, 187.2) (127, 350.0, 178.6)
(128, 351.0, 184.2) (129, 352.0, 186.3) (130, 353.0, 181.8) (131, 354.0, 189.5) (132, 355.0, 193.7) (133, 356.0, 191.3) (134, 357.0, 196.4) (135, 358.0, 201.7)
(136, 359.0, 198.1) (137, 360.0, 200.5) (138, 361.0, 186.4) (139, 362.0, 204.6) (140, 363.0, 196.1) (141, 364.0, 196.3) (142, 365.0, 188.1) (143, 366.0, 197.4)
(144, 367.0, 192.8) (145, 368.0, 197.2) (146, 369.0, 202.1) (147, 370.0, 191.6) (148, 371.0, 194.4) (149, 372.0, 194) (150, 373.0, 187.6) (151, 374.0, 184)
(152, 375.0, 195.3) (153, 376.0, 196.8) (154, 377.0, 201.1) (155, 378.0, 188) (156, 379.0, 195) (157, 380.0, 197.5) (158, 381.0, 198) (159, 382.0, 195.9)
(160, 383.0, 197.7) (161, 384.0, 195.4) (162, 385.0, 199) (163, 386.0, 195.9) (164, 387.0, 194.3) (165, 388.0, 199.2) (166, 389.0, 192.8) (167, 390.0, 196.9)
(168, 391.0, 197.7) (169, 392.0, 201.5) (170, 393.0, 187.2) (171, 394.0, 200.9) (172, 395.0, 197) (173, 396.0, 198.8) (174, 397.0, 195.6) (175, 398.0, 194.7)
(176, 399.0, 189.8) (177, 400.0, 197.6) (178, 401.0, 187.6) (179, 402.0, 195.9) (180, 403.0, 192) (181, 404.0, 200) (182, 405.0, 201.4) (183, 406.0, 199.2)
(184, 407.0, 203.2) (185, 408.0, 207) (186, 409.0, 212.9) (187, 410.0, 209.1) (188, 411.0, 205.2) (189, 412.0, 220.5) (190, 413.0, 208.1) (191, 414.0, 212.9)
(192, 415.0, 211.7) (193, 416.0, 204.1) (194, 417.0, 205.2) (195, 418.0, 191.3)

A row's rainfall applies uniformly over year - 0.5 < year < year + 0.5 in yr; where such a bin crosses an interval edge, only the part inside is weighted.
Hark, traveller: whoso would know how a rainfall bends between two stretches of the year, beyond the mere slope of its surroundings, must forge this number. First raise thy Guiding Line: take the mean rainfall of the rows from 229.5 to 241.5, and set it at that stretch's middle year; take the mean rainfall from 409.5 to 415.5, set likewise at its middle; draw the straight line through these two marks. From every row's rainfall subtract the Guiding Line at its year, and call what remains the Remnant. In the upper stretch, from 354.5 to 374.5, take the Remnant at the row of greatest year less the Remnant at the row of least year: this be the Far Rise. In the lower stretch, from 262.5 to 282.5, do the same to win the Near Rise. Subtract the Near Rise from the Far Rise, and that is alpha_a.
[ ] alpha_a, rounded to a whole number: -10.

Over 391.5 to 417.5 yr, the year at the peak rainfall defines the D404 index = 412.0 yr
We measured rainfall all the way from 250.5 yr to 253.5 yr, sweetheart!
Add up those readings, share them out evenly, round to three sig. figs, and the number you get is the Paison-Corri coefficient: 183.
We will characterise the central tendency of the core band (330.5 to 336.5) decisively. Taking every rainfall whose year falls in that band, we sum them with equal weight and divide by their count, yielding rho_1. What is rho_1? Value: 179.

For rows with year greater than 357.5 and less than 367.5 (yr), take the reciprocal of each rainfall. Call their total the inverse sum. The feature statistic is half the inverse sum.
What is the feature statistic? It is 0.0255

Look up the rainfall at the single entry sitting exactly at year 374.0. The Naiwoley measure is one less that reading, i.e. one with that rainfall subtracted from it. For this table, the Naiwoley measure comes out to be -183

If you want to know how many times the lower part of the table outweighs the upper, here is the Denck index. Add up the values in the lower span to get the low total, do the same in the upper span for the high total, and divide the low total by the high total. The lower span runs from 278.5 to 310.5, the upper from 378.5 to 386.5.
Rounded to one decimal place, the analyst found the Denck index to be 3.7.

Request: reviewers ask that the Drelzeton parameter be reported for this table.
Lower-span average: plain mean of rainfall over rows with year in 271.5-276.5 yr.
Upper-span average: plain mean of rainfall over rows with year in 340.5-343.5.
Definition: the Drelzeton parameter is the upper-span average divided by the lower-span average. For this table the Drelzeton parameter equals 0.99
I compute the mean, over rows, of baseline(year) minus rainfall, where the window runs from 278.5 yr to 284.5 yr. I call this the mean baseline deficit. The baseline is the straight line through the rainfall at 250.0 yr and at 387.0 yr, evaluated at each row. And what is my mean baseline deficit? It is 7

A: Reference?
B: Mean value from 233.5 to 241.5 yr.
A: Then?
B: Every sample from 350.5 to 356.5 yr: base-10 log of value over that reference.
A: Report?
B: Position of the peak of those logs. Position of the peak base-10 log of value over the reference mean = 355.0 yr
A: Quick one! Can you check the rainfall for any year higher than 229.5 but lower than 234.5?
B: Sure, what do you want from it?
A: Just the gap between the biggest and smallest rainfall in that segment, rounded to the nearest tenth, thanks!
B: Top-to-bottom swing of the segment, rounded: 15.7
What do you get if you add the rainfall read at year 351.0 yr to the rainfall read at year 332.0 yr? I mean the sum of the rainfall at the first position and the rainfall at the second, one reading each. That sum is 372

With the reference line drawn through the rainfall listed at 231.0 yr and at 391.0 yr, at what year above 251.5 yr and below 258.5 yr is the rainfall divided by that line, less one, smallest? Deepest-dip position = 253.0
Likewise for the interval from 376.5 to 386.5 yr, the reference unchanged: 378.0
